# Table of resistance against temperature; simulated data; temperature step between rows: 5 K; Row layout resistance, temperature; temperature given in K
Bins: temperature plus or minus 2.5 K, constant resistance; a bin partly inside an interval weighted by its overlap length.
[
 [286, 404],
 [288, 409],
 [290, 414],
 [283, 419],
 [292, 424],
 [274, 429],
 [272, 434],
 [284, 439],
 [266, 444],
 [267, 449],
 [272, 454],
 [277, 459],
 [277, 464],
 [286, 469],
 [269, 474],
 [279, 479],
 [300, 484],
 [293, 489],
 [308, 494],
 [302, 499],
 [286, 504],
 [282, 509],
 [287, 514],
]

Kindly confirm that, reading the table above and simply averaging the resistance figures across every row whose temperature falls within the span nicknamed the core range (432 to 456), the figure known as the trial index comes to 272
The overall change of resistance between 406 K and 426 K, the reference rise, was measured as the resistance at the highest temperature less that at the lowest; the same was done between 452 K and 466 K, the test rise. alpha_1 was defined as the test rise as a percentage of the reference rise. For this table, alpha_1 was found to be 125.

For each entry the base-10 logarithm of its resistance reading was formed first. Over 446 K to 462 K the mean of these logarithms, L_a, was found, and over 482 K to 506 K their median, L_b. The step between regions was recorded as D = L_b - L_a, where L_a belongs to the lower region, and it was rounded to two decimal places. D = 0.04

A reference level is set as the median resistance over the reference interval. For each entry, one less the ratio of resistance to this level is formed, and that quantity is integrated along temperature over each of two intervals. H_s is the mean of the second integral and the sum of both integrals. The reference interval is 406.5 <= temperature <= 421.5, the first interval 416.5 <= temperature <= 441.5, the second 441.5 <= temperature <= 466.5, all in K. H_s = 1.71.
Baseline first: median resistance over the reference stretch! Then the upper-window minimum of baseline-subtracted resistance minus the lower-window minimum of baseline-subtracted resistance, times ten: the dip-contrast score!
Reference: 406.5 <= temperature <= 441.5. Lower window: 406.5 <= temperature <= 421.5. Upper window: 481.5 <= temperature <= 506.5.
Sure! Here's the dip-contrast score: 30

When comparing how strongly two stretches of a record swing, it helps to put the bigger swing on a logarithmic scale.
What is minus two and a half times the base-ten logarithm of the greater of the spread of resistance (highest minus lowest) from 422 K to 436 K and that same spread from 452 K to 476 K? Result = -3.25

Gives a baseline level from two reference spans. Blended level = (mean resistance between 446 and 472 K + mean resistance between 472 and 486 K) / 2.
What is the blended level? 279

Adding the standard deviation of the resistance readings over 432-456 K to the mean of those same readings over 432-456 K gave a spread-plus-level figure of 279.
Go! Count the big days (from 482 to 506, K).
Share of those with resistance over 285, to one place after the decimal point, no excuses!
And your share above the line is 1.0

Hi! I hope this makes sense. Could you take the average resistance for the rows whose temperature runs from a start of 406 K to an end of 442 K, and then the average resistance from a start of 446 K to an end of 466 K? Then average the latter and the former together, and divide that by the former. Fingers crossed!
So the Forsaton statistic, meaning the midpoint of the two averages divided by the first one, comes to 0.98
